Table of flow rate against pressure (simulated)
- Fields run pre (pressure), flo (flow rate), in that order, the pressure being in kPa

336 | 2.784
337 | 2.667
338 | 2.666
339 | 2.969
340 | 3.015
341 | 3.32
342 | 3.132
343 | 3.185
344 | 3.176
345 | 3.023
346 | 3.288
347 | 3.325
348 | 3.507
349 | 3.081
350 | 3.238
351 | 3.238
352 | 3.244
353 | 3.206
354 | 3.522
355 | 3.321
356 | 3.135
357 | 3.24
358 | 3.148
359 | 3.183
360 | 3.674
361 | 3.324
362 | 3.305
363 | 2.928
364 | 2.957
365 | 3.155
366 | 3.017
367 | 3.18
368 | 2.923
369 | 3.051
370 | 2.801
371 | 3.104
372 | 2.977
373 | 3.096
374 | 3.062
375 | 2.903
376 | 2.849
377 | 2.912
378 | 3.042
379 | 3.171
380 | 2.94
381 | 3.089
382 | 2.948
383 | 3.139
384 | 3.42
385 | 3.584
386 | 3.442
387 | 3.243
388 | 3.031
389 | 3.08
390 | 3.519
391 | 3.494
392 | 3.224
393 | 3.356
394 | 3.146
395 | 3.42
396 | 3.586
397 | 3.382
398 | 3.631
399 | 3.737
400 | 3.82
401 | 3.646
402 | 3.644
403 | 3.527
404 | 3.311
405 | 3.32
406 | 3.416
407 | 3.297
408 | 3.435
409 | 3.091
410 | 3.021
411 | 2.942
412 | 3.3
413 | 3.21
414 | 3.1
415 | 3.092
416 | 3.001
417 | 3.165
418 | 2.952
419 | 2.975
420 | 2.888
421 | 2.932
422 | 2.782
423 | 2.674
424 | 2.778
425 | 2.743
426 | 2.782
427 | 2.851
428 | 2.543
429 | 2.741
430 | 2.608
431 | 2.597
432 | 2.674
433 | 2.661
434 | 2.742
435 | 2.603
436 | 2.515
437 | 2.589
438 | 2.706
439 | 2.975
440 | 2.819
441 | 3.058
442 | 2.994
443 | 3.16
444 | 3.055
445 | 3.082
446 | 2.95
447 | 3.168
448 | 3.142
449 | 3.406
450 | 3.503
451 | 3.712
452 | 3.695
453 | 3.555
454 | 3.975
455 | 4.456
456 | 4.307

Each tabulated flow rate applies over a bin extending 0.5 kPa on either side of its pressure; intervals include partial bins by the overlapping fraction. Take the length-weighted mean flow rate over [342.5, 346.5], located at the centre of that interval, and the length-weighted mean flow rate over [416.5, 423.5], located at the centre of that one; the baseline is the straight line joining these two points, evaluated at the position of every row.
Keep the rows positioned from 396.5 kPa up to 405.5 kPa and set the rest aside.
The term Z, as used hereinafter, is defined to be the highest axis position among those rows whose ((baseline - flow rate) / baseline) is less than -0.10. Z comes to 405 kPa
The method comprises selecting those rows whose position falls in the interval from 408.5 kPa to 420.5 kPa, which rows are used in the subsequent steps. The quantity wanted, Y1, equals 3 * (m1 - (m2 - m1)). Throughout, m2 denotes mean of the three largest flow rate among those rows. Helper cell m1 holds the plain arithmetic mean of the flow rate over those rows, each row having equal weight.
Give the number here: 8.7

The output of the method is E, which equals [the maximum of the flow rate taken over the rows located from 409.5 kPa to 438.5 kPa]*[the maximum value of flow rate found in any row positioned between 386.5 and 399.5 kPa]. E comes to 12.3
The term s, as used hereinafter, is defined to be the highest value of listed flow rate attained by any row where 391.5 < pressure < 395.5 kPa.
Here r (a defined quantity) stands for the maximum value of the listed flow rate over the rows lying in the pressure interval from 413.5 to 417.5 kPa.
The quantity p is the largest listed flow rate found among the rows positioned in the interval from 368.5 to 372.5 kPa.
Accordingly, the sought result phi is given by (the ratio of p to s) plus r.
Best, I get 4.07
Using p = 3.104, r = 3.165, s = 3.42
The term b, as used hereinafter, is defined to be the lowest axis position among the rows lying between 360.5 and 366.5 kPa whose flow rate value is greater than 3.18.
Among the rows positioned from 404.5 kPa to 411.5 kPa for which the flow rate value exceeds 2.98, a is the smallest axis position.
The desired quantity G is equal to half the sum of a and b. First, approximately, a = 405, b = 361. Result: 383.0 kPa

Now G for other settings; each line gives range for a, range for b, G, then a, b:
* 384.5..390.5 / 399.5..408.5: 392.5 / 385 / 400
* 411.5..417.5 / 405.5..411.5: 409.0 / 412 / 406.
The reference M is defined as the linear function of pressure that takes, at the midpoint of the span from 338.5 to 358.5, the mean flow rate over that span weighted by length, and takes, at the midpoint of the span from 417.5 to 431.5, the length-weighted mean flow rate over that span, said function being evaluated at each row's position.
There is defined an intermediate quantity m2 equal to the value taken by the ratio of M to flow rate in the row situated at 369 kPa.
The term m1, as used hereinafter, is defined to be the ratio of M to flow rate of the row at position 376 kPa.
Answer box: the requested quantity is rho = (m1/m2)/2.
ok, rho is 0.53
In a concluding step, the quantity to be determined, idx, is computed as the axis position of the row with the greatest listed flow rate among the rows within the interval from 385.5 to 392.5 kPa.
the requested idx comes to 390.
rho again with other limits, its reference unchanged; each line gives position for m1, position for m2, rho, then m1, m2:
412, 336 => 0.37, 0.86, 1.18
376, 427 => 0.55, 1.07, 0.97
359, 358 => 0.49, 0.99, 1.00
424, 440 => 0.52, 1.00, 0.95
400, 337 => 0.31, 0.76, 1.23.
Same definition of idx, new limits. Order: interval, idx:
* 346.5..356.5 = 354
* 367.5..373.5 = 371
